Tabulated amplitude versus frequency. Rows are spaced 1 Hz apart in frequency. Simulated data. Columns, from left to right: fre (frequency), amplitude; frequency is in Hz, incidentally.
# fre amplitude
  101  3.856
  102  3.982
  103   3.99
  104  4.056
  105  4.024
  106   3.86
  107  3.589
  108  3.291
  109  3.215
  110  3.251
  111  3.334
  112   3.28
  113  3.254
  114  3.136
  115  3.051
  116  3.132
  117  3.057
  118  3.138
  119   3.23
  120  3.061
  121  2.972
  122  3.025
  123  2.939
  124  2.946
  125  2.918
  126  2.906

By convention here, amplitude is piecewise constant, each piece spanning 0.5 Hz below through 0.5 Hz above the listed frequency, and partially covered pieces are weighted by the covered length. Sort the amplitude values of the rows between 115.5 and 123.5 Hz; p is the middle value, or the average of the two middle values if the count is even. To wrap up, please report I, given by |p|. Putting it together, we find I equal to 3.06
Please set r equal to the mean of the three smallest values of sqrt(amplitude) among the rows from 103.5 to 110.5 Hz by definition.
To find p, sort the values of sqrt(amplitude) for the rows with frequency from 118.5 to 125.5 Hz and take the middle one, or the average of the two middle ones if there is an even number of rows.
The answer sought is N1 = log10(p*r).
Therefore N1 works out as 0.493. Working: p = 1.72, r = 1.80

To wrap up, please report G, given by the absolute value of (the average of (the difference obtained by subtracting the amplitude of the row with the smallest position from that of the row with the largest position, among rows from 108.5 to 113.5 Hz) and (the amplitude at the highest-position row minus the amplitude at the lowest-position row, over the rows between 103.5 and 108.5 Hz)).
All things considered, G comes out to 0.36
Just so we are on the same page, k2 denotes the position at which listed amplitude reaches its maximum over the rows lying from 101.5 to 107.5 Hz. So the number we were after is 104 Hz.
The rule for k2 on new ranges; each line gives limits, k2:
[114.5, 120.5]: 119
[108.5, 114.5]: 111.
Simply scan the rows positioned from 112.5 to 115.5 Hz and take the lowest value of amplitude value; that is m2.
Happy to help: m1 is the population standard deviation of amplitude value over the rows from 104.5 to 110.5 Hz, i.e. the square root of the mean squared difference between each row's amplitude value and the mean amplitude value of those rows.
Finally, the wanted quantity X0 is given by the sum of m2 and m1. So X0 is 3.36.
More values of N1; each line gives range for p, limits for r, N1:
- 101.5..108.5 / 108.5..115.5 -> 0.548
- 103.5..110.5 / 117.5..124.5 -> 0.513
